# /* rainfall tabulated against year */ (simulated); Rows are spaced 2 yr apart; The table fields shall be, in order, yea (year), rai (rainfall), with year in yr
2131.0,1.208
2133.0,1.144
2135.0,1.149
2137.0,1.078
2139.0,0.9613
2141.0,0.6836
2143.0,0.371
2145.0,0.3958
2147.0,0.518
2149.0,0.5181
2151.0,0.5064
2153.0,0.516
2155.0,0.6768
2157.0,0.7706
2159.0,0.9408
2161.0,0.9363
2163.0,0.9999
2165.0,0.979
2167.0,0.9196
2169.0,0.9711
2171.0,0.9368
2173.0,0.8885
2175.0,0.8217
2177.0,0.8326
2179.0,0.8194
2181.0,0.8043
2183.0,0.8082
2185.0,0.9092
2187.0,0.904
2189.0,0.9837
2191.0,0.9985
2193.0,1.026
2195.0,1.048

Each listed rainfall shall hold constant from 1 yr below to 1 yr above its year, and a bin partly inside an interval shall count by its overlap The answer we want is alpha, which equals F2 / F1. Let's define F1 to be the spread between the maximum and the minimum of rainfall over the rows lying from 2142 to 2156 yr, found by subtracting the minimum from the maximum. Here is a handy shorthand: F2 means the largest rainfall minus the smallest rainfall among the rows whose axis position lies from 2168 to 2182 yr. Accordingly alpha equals 0.55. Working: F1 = 0.31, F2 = 0.17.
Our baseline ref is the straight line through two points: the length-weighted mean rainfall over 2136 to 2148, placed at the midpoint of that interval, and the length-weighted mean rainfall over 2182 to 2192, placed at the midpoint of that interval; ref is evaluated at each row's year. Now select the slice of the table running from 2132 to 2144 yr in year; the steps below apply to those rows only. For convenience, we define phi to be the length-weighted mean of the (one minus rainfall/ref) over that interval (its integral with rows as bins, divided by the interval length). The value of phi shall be -0.40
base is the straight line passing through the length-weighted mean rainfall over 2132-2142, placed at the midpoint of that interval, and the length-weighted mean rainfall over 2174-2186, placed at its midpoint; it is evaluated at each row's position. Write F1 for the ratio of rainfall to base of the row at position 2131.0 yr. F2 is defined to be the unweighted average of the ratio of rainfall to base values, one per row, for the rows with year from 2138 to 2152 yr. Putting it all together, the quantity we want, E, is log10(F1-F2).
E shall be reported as -0.2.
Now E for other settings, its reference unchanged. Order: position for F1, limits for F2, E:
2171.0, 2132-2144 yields -0.7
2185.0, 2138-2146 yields -0.3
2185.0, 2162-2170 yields -1.5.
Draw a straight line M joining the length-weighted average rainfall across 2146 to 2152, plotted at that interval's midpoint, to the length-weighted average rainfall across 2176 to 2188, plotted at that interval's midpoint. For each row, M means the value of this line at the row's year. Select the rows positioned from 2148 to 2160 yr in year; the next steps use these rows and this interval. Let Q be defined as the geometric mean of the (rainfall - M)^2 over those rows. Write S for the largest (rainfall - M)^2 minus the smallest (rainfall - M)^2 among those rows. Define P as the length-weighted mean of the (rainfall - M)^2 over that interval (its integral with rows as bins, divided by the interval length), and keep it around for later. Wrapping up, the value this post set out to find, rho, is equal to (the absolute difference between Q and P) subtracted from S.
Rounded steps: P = 0.025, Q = 0.003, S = 0.11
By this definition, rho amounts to 0.08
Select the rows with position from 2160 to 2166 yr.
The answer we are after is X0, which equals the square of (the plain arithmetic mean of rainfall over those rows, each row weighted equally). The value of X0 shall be 0.94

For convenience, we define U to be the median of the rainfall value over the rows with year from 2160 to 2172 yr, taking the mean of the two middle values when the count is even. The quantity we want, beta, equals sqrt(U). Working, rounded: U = 0.95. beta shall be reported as 0.98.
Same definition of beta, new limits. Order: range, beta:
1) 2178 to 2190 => 0.93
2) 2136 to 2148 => 0.78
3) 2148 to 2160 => 0.77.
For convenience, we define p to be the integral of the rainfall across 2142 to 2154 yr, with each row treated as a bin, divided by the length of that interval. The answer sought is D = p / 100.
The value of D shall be 0.0047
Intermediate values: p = 0.47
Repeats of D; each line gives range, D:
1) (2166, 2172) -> 0.0094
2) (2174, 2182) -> 0.0082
